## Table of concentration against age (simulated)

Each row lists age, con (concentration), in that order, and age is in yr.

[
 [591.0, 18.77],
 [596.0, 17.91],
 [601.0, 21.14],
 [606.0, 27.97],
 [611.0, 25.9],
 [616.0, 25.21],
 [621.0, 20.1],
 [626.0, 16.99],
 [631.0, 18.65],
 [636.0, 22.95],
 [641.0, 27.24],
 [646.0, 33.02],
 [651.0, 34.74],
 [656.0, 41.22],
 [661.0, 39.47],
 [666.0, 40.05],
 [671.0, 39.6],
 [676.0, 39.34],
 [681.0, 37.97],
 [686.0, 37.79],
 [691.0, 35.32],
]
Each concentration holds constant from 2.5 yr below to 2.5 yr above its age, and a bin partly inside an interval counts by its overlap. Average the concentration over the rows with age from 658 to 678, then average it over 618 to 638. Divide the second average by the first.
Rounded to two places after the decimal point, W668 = 0.50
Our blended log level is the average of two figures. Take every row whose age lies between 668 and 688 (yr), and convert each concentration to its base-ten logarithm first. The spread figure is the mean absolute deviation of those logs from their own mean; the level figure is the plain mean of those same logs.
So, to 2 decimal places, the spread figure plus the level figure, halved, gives 0.80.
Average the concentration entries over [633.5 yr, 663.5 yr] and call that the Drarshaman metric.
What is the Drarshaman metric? 33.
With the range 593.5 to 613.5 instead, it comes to 23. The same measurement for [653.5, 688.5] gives 39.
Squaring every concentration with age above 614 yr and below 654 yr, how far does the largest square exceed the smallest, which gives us 918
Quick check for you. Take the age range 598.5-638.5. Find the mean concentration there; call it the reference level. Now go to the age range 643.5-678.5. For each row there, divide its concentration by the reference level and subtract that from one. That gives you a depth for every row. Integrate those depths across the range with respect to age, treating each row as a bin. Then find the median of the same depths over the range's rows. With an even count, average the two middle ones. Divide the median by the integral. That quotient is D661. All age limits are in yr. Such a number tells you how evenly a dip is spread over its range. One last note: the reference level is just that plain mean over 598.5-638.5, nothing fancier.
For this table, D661 0.031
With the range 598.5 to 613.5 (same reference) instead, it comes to 0.089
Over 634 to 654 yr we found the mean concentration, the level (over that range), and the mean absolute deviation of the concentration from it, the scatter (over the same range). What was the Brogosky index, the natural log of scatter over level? -1.9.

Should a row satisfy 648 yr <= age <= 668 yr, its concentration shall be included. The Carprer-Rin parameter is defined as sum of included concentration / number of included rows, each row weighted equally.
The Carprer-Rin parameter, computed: 39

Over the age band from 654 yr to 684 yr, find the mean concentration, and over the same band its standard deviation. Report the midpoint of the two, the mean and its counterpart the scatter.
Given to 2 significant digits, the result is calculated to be 20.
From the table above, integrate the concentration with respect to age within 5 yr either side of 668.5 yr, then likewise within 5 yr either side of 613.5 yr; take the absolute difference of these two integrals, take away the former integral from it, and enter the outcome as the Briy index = -256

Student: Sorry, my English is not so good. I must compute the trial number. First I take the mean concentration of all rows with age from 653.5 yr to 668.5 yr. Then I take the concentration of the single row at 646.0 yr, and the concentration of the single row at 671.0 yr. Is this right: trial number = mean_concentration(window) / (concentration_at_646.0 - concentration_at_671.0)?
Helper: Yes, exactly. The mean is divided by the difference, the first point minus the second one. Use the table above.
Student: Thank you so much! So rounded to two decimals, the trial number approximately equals -6.12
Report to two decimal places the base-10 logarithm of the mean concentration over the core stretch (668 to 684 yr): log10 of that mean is 1.59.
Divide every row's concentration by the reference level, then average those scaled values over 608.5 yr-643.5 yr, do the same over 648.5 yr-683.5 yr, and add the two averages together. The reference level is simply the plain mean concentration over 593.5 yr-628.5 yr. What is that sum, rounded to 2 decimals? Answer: 2.77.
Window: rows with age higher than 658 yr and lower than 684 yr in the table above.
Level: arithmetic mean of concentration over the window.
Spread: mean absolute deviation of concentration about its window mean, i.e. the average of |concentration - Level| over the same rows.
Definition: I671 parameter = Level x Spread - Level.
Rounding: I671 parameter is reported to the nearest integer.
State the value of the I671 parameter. -19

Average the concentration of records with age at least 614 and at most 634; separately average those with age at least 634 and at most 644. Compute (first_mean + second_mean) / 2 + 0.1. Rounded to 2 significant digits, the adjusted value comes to 23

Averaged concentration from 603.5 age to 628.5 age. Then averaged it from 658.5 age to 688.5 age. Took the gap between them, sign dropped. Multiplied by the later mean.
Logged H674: 617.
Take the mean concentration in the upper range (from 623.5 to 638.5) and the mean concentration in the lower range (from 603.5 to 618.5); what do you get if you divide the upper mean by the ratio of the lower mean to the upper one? 14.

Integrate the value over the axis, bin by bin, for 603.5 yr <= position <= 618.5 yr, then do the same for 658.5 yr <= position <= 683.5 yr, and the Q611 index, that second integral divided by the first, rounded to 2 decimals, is 2.48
